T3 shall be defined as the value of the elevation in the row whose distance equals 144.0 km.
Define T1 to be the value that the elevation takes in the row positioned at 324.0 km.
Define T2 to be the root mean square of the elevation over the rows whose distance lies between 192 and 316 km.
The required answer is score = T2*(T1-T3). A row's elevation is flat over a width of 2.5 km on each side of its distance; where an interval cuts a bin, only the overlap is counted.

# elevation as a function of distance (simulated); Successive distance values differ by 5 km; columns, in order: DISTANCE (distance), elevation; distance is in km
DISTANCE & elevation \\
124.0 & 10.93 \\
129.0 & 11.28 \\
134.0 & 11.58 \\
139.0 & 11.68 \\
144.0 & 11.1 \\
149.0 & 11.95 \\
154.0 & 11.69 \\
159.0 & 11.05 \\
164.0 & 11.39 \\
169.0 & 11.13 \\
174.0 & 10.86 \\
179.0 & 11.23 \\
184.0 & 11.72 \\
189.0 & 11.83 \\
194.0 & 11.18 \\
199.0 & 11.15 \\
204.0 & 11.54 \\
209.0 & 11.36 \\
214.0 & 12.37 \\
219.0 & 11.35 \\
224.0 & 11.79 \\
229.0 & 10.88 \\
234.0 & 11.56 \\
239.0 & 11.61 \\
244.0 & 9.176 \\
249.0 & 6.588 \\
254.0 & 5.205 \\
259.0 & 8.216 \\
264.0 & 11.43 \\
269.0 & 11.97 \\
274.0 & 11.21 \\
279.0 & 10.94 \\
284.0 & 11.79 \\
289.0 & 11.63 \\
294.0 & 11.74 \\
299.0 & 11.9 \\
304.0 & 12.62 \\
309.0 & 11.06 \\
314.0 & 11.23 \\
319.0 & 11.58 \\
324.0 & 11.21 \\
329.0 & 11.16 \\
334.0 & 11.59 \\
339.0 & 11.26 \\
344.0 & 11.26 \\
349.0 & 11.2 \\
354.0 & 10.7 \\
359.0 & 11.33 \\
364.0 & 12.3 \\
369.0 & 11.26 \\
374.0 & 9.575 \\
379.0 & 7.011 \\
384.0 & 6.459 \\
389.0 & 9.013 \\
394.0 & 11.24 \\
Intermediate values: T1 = 11.21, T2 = 11.0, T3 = 11.1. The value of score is 1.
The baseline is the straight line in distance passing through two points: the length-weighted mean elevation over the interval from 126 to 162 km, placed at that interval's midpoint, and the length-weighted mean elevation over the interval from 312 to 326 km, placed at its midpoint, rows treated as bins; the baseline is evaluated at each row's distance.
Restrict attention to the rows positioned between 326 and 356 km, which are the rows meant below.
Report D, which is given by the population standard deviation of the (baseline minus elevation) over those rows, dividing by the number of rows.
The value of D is 0.26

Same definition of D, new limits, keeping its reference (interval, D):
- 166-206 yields 0.31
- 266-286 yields 0.42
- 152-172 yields 0.25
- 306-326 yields 0.19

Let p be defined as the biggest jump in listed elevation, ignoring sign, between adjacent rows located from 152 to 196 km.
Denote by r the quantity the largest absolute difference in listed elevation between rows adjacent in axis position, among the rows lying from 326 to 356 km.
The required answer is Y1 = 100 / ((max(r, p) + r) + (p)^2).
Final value 64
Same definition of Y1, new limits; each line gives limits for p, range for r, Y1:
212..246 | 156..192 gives 11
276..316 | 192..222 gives 20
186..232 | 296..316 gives 24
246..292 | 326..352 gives 7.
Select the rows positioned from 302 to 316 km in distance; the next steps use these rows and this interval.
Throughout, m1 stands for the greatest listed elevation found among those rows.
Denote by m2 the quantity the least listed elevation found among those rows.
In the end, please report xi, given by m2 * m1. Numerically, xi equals 140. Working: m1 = 12.62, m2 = 11.06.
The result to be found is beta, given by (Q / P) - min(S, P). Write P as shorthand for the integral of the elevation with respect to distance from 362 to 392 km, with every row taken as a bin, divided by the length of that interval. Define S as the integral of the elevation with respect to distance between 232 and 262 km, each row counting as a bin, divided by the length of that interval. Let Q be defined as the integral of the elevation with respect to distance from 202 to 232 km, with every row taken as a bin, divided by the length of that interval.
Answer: -7.5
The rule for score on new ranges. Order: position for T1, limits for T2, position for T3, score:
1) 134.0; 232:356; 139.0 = -1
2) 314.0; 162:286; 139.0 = -5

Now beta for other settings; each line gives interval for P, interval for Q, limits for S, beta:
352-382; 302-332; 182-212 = -9.2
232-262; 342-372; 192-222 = -7.4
